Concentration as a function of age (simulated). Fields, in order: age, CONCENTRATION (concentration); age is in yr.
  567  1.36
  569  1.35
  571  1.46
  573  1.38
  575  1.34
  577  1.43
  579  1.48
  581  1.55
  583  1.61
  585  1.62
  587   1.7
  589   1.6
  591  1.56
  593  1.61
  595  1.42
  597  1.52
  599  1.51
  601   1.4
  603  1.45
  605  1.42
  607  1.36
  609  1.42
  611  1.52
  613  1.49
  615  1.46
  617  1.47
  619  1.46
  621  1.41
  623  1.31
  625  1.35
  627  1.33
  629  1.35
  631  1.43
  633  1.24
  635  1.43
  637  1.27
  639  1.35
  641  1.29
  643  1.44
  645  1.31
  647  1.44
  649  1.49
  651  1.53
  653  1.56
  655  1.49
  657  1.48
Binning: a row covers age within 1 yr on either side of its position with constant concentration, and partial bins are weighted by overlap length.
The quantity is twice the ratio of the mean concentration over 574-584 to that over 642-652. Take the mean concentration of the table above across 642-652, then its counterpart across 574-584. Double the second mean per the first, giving 2.06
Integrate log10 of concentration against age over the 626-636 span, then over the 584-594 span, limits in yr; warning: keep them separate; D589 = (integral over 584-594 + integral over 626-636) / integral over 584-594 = 1.63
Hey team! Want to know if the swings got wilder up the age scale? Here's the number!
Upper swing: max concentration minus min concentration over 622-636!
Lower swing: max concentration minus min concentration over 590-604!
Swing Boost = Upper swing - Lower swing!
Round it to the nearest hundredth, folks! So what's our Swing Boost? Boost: -0.02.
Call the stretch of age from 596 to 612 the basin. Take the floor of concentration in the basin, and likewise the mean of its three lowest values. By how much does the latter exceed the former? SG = 0.033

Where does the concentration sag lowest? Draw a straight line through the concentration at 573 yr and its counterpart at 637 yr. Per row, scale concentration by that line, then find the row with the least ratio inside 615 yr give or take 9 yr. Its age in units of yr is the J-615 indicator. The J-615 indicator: 623 yr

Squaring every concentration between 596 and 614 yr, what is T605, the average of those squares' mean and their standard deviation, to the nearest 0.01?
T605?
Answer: 1.14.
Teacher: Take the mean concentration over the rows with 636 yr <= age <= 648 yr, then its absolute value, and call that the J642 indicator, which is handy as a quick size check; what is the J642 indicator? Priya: 1.35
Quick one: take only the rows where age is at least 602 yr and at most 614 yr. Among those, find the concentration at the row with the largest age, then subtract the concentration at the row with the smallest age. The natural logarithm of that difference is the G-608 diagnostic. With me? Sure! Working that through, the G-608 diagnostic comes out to -3.2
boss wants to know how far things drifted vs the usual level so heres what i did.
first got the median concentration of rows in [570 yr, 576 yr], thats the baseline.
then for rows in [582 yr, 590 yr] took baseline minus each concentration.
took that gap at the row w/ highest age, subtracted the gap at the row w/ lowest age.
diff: 0.01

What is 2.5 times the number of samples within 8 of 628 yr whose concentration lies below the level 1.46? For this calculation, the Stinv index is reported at 20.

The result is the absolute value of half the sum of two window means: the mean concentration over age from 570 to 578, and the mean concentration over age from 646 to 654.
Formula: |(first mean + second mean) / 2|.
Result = 1.45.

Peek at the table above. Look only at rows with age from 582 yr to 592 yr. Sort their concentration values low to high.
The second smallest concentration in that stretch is 1.6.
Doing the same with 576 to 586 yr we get 1.48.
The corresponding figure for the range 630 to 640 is 1.27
